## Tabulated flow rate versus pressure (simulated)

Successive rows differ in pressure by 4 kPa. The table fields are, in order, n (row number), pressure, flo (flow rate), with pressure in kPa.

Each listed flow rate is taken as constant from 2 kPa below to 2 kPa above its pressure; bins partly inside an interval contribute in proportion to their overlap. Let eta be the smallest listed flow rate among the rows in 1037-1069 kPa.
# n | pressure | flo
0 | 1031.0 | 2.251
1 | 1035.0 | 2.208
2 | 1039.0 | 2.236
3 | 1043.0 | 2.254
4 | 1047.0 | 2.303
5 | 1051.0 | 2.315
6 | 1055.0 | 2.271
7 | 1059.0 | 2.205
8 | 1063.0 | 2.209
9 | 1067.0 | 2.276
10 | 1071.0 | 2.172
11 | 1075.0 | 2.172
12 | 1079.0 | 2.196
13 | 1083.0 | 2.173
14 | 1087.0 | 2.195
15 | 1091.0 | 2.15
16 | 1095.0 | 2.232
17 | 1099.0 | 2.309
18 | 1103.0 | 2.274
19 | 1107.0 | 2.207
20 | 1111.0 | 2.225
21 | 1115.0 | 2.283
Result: 2.205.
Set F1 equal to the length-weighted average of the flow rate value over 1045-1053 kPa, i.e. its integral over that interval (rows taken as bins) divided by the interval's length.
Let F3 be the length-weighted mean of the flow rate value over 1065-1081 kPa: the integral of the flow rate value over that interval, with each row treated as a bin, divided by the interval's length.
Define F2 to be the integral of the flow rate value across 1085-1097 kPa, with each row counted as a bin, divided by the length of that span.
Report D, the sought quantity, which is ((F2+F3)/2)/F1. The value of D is 0.95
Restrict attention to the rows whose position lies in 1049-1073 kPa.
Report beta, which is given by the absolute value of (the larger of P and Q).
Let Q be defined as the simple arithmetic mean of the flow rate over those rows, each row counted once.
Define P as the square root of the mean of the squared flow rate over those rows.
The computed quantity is 2.24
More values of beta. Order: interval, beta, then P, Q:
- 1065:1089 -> 2.20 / 2.20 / 2.20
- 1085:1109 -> 2.23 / 2.23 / 2.23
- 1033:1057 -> 2.26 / 2.26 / 2.26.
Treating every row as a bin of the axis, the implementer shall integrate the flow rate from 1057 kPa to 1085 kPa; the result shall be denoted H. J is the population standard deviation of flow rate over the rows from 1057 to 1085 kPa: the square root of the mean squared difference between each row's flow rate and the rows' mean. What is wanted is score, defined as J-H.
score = -62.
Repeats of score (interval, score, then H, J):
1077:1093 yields -35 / 35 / 0.019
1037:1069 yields -72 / 72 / 0.038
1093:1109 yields -36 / 36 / 0.039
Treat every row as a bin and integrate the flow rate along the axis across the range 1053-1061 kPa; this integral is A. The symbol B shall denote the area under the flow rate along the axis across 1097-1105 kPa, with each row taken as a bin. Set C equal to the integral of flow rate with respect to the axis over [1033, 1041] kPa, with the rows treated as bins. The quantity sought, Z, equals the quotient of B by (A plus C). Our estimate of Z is 0.514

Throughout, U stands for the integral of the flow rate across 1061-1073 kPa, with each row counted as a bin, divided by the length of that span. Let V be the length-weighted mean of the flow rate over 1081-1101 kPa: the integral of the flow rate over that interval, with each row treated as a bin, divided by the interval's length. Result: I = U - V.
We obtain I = 0.01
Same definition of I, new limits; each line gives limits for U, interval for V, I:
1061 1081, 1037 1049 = -0.06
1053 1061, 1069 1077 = 0.07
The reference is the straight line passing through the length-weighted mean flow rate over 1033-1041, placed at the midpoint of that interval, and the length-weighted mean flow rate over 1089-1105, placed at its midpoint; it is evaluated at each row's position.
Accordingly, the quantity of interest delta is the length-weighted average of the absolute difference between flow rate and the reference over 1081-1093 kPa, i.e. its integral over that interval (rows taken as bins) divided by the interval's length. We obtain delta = 0.065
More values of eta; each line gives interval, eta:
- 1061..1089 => 2.172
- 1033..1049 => 2.208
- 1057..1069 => 2.205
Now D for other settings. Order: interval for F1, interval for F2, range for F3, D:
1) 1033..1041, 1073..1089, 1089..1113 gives 0.99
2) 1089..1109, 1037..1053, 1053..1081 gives 1.01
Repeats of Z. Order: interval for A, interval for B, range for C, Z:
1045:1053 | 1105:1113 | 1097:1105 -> 0.482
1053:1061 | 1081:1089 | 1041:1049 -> 0.484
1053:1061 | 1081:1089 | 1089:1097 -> 0.493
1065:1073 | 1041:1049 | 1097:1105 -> 0.505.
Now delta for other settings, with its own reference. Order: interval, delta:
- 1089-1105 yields 0.049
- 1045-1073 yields 0.051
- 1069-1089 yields 0.054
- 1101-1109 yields 0.034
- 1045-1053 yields 0.083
